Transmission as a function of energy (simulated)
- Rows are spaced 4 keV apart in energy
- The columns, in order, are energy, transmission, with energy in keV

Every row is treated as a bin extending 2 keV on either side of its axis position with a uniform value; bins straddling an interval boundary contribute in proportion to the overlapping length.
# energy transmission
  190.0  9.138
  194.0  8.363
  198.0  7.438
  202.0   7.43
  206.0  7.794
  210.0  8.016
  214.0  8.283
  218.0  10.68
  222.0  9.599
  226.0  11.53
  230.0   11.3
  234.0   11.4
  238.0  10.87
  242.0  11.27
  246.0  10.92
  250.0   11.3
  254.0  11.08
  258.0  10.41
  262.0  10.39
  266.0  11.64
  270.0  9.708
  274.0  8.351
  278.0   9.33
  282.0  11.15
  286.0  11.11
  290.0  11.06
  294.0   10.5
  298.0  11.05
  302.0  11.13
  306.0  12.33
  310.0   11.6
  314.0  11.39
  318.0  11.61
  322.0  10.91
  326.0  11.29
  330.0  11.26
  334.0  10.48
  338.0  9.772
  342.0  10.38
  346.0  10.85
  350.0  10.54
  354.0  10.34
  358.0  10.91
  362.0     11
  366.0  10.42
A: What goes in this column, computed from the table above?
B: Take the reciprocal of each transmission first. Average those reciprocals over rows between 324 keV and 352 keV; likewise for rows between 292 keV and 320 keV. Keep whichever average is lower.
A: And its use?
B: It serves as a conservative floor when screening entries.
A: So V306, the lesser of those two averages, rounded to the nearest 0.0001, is 0.0881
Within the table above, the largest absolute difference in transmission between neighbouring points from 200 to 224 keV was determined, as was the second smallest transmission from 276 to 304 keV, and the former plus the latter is 12.9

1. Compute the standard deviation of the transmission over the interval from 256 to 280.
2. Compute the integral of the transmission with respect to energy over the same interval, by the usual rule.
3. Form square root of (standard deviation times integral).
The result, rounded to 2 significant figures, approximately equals 16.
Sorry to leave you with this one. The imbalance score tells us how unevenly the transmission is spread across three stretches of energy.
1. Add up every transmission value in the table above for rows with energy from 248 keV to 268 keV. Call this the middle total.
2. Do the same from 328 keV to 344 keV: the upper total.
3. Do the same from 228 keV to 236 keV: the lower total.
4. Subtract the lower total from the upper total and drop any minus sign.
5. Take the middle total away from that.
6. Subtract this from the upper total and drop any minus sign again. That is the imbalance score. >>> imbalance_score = 78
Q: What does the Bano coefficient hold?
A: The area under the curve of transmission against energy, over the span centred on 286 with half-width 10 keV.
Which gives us 213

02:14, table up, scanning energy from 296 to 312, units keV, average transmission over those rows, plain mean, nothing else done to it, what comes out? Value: 11.5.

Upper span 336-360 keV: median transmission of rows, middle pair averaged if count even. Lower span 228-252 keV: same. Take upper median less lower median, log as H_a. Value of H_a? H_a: -0.8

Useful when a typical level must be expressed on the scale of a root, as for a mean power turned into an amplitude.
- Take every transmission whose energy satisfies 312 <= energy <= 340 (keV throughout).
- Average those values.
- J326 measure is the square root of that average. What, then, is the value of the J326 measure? 3.31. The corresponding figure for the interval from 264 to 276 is 3.15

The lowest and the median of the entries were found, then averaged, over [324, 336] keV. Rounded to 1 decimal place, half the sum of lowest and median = 10.9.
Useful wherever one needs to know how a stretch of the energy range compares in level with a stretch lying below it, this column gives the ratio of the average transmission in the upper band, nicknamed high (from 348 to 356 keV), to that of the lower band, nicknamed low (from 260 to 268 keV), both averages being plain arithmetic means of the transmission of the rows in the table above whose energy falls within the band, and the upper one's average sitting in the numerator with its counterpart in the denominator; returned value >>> 0.95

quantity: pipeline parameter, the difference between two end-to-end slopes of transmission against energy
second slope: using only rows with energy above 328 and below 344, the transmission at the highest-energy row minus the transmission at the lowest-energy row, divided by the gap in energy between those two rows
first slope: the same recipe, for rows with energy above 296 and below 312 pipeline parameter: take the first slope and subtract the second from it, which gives 0.12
